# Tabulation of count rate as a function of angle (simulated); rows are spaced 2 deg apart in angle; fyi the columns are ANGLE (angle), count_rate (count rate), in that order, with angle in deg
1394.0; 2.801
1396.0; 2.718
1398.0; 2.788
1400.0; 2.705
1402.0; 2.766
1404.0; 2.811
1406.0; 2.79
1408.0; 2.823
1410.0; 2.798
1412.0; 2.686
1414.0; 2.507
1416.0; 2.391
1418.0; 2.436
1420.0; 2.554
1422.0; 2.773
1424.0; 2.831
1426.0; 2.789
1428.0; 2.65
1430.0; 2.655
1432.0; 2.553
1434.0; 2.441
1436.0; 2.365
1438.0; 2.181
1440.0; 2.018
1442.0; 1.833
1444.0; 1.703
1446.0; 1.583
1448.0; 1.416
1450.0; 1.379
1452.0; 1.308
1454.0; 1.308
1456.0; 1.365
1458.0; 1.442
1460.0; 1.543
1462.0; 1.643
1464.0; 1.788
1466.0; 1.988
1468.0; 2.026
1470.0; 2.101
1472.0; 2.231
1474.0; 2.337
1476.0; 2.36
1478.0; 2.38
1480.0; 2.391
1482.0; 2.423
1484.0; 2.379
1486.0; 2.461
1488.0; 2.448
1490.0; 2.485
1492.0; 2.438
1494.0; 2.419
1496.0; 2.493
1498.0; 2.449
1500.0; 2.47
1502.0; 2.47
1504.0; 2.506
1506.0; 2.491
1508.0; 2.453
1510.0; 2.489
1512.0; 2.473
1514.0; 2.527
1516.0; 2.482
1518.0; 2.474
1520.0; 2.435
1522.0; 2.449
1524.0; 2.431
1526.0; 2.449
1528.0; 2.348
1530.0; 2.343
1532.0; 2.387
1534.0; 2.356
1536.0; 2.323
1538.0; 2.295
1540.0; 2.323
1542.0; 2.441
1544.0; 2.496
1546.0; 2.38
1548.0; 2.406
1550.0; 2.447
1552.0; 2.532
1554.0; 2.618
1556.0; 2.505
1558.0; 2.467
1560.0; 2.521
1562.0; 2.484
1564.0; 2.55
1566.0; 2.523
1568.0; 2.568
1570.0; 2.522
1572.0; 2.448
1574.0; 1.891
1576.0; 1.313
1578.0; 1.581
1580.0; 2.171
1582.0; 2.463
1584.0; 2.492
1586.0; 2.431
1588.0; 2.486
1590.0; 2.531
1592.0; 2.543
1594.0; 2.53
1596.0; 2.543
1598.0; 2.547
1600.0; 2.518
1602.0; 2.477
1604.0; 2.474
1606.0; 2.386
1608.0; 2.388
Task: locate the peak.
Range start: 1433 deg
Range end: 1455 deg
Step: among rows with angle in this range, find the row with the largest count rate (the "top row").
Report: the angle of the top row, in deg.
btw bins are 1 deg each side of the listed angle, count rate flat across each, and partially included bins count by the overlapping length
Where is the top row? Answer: 1434.0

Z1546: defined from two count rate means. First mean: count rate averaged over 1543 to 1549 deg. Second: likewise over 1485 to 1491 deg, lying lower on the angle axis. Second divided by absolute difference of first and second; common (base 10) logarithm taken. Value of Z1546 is 1.8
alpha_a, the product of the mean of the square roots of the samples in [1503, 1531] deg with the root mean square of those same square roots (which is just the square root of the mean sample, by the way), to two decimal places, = 2.45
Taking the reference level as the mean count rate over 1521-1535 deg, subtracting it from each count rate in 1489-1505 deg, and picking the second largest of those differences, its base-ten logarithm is -1.0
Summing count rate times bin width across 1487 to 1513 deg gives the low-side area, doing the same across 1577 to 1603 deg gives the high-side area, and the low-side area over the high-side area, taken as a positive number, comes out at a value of 1.02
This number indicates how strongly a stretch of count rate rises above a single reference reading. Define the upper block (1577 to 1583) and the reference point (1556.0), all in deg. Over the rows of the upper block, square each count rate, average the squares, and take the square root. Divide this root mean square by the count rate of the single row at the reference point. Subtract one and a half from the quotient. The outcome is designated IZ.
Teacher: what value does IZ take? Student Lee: -0.66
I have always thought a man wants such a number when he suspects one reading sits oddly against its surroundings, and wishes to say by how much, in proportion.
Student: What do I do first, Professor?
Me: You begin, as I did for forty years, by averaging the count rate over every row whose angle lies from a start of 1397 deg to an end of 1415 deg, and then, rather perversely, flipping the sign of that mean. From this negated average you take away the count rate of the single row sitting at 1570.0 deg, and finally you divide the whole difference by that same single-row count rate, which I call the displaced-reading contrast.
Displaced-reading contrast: -2.09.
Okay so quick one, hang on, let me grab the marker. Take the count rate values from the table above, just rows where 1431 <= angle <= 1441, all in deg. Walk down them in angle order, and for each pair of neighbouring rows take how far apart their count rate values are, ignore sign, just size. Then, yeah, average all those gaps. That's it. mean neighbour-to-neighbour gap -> 0.134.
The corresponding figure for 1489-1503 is 0.034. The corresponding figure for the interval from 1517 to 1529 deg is 0.038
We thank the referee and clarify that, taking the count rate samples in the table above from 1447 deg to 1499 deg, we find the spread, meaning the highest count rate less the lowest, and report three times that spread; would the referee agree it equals 3.6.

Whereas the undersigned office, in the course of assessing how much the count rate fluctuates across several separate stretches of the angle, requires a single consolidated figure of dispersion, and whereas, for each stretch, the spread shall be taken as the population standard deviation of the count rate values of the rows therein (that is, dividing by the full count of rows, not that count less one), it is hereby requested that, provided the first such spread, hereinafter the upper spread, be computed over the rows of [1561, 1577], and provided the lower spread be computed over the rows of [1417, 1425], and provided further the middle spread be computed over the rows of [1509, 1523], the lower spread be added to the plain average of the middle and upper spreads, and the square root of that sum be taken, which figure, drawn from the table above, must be 0.62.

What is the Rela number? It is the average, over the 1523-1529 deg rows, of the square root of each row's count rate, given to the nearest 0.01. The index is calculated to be 1.55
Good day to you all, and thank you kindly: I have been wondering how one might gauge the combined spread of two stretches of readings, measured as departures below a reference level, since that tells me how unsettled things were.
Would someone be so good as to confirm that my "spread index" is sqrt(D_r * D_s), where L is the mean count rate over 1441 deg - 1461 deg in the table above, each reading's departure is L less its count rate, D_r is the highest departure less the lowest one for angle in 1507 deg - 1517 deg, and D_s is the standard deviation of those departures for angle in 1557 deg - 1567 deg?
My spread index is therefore 0.05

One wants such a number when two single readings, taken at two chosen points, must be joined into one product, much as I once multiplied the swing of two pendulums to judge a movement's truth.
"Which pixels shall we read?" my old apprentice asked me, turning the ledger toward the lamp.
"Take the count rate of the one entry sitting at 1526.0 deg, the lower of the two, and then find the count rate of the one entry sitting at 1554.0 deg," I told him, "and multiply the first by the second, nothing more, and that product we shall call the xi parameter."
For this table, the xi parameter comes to 6.4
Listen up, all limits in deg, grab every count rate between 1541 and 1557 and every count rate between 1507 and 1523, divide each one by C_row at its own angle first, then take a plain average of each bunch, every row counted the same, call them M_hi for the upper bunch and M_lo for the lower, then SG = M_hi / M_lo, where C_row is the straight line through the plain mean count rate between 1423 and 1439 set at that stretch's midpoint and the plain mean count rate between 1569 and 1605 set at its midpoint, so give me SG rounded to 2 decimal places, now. 1.02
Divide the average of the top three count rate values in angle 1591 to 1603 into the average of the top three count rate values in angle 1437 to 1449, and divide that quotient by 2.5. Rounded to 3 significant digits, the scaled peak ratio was 0.316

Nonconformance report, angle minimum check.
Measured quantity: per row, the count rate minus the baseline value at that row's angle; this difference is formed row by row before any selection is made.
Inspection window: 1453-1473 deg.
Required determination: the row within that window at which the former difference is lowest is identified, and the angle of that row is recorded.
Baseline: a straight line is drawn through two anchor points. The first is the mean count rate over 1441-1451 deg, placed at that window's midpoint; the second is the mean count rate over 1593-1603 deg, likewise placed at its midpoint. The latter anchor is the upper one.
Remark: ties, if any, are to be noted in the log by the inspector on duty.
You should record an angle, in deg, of 1454.0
